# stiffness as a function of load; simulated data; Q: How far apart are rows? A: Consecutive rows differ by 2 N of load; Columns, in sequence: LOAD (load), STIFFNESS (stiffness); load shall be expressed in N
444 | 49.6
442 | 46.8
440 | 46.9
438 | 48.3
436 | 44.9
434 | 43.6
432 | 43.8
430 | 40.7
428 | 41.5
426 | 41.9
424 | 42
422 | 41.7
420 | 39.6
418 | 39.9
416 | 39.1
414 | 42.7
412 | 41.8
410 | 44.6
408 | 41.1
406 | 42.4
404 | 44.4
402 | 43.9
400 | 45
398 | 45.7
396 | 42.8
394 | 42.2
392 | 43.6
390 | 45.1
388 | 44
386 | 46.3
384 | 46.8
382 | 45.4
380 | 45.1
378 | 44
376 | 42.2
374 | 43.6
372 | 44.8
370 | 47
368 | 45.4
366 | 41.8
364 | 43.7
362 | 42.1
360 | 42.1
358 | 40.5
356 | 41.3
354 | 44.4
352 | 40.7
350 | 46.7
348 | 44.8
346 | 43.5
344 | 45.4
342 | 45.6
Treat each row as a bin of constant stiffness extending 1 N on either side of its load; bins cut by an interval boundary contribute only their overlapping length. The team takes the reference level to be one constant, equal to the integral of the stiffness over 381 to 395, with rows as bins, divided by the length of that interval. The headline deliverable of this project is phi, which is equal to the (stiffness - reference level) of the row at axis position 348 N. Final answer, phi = 0.0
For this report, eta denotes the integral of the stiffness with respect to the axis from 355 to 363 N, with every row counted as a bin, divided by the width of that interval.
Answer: 41.5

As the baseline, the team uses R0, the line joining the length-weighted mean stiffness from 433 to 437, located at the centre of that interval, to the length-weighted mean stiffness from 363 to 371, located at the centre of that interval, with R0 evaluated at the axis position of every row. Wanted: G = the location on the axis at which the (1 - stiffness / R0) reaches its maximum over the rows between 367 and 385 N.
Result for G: 376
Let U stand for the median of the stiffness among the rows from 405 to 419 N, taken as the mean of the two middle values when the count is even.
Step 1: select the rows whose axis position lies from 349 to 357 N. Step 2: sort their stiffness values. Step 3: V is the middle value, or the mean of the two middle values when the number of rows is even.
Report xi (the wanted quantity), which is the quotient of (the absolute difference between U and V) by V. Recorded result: 0.025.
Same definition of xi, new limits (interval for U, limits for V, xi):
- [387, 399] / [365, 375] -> 0.022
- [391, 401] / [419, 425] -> 0.046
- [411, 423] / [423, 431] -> 0.022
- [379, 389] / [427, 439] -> 0.039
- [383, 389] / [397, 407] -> 0.043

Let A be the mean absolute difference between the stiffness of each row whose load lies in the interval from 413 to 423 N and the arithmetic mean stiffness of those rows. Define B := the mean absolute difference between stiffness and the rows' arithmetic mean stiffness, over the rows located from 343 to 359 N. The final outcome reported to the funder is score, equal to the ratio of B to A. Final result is 1.5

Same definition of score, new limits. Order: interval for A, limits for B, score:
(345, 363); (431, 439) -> 0.9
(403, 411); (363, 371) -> 1.3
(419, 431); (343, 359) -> 2.7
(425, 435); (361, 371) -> 1.6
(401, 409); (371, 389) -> 0.9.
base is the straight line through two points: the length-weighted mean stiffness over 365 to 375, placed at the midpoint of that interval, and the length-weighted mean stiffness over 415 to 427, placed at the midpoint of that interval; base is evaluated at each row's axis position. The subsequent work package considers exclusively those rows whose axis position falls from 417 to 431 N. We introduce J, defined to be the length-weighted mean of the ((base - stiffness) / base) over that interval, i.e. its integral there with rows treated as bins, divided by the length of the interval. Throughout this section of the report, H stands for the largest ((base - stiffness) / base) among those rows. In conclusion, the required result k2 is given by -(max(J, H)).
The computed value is -0.029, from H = 0.03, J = -0.014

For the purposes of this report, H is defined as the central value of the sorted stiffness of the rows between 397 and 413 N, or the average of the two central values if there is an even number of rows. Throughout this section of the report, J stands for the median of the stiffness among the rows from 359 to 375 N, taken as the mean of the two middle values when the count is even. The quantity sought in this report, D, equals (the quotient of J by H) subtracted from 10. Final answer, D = 9.01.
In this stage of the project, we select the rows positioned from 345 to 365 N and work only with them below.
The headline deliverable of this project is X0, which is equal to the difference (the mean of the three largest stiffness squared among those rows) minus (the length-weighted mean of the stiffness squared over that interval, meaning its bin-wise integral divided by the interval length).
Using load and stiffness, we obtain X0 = 202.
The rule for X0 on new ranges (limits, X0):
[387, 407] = 120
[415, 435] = 147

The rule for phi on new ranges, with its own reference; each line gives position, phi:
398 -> 0.9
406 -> -2.4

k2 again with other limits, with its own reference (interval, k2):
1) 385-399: -0.012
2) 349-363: -0.113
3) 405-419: -0.048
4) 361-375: -0.067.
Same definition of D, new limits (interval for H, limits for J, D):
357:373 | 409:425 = 9.03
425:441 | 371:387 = 8.97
